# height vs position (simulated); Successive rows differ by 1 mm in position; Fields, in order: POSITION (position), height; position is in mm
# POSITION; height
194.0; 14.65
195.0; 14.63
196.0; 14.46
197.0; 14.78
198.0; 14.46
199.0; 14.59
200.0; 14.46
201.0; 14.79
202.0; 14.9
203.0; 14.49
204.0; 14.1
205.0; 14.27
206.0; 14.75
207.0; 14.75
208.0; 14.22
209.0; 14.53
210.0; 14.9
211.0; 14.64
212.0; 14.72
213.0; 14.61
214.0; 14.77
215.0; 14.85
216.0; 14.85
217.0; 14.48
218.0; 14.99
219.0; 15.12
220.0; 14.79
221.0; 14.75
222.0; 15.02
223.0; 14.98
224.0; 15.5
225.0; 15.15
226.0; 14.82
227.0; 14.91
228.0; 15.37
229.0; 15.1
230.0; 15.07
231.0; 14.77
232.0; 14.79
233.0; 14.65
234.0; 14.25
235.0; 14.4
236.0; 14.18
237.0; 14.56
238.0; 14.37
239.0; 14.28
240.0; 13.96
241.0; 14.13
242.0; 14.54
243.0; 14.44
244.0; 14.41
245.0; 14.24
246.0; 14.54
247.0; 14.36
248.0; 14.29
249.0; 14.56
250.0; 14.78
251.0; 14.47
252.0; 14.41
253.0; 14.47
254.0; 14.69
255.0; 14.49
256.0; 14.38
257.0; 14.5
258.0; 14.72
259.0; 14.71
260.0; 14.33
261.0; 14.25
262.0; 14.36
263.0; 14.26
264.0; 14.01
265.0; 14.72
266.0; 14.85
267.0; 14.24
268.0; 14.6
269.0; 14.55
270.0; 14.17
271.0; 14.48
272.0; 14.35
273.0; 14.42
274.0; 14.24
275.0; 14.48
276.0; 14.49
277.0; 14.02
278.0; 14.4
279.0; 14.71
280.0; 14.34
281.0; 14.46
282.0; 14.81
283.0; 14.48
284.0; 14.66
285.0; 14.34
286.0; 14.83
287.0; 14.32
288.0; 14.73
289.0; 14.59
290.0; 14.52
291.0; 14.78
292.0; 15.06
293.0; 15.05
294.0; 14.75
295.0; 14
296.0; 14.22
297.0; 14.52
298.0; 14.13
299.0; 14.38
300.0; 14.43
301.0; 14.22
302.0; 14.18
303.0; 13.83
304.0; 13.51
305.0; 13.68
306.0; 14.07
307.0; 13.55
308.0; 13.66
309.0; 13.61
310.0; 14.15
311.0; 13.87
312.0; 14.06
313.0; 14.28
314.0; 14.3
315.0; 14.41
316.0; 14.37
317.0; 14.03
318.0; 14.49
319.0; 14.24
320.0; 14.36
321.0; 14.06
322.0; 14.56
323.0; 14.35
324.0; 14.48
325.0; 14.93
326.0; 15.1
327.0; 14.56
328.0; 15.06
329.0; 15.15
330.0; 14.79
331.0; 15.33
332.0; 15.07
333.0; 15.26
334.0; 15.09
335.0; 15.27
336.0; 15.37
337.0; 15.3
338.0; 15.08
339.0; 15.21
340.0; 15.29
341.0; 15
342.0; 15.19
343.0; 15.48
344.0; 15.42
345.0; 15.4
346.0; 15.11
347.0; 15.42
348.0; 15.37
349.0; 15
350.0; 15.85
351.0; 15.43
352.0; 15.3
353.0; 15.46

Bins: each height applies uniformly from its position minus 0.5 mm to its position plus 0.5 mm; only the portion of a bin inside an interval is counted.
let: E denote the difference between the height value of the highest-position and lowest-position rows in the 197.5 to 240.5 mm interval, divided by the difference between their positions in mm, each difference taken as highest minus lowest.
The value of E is -0.01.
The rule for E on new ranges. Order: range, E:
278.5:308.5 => -0.04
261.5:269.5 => 0.03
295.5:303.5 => -0.06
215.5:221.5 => -0.02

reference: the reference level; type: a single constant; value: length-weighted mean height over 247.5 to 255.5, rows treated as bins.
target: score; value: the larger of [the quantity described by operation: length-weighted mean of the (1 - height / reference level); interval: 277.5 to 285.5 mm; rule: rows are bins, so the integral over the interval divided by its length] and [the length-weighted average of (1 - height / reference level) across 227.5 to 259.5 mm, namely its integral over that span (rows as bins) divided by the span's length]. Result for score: 0.000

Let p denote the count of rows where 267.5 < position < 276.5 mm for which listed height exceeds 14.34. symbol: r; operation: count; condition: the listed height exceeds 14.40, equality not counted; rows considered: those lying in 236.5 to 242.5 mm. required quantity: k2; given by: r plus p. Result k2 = 9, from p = 7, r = 2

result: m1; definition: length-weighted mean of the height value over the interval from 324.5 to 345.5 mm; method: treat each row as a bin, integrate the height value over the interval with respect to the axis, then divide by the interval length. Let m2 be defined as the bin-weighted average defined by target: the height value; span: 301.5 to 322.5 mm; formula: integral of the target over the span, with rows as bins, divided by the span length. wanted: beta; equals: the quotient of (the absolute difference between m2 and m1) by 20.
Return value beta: 0.055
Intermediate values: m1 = 15.16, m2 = 14.1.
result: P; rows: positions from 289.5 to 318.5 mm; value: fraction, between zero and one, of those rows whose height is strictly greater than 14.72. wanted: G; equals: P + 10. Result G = 10.1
